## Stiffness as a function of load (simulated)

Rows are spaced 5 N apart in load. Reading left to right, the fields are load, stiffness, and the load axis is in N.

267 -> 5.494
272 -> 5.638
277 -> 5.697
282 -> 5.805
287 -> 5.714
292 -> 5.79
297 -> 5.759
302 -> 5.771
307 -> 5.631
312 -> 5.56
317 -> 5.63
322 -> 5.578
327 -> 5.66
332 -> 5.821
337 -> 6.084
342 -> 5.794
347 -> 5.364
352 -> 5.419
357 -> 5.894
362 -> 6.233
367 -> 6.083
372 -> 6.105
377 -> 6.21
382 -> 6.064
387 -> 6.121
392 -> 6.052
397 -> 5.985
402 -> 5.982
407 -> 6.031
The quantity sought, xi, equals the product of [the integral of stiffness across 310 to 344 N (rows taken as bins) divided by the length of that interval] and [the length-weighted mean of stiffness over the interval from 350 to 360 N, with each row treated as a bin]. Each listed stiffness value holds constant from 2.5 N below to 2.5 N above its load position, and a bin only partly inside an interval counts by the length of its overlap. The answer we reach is 32.7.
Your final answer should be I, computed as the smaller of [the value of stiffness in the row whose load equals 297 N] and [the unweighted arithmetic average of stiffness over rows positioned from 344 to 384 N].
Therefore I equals 5.76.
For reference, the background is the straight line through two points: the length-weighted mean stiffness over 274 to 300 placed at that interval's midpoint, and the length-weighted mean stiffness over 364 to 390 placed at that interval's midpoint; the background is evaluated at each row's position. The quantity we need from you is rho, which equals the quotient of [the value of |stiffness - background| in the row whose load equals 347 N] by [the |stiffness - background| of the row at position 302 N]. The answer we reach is 15.3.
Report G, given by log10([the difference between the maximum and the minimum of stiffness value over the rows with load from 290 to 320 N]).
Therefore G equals -0.64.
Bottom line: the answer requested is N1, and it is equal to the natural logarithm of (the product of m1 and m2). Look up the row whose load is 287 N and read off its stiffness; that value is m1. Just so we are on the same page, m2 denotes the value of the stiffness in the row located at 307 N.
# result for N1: 3.47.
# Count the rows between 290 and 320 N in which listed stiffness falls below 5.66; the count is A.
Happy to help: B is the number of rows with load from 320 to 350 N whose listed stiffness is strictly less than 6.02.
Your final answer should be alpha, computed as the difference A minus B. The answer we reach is -2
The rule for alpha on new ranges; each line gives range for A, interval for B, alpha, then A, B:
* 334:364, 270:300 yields -4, 2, 6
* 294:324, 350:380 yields 2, 4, 2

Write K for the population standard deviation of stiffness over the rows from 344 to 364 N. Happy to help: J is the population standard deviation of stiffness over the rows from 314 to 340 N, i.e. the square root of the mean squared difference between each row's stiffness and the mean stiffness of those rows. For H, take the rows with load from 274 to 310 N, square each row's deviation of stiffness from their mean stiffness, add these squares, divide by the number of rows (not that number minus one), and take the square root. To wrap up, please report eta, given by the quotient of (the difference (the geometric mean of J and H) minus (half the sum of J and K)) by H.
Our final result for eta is -3.0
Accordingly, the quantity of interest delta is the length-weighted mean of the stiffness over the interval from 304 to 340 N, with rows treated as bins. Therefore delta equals 5.71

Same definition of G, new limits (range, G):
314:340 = -0.30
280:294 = -1.04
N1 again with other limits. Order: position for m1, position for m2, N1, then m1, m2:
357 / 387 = 3.59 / 5.894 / 6.121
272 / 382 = 3.53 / 5.638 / 6.064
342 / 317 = 3.48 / 5.794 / 5.63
